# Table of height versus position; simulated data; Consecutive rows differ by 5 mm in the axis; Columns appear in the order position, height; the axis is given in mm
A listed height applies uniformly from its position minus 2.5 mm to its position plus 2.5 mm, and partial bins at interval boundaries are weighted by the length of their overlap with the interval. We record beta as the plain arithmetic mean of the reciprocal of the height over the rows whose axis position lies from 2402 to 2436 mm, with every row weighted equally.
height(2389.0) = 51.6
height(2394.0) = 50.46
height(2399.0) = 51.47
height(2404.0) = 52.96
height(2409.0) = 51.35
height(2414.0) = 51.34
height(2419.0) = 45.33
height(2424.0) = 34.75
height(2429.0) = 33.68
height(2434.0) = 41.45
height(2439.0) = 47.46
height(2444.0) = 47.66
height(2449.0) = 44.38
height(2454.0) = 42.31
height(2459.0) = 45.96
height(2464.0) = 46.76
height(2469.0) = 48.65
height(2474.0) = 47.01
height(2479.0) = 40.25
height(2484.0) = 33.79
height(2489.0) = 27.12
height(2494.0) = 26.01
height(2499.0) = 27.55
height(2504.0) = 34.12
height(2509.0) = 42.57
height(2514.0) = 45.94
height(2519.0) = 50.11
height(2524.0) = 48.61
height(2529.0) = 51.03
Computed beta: 0.0232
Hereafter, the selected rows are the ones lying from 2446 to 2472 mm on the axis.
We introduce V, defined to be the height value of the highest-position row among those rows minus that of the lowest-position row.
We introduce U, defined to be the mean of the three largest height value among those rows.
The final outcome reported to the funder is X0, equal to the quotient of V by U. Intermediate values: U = 47.1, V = 4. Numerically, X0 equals 0.1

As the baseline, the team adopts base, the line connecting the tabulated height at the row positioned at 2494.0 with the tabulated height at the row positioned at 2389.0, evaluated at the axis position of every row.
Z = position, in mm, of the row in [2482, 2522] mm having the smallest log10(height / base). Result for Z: 2489.0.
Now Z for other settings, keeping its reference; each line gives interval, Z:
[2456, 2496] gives 2489.0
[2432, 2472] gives 2434.0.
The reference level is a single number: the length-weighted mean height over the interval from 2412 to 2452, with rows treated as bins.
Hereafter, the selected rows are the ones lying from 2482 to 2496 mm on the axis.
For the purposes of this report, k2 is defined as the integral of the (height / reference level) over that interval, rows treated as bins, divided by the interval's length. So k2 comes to 0.67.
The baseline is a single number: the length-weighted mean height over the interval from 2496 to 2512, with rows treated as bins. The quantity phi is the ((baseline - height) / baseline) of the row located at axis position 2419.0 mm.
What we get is -0.30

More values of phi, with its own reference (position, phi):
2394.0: -0.45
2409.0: -0.47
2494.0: 0.25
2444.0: -0.37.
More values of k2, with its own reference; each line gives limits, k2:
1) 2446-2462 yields 1.03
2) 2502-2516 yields 0.95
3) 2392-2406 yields 1.20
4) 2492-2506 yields 0.68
